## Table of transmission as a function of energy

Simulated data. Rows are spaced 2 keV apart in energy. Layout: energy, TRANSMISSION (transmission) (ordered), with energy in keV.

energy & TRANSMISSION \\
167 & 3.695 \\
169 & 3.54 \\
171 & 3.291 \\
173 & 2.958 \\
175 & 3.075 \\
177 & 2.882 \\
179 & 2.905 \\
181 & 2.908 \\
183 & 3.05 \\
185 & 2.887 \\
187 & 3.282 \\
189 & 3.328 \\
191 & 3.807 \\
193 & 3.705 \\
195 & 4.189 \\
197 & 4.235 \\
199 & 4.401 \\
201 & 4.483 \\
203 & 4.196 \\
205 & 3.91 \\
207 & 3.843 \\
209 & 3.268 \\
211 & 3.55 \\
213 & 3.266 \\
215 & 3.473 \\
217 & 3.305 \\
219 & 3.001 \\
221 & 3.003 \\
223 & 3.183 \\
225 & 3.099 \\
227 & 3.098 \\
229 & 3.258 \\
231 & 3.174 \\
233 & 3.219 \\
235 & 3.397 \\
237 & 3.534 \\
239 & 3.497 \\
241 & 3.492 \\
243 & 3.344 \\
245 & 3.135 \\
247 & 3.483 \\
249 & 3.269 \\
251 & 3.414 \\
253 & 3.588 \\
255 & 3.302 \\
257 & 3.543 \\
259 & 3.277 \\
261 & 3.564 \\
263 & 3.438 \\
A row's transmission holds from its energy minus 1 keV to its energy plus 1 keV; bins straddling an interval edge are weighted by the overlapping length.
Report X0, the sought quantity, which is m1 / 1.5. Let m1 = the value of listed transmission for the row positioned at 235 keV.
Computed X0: 2.26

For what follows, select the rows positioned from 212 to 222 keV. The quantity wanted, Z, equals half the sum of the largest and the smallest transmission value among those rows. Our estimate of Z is 3.2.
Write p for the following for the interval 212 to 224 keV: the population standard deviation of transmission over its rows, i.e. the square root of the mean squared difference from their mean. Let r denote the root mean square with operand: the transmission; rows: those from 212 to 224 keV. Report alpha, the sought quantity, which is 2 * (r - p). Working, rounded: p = 0.17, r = 3.21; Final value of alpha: 6.08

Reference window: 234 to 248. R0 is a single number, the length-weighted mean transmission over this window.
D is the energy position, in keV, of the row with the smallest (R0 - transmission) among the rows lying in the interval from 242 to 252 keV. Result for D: 247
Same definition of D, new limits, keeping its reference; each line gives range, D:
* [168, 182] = 169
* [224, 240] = 237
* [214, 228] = 215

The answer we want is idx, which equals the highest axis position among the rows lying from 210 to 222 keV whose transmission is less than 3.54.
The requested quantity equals 221 keV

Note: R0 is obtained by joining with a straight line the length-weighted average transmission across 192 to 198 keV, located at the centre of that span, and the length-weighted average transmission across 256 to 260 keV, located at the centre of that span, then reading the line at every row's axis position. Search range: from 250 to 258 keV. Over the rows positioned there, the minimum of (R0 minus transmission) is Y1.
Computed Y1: -0.1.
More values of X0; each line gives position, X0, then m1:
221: 2.00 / 3.003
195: 2.79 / 4.189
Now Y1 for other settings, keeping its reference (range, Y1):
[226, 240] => 0.1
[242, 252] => 0.0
